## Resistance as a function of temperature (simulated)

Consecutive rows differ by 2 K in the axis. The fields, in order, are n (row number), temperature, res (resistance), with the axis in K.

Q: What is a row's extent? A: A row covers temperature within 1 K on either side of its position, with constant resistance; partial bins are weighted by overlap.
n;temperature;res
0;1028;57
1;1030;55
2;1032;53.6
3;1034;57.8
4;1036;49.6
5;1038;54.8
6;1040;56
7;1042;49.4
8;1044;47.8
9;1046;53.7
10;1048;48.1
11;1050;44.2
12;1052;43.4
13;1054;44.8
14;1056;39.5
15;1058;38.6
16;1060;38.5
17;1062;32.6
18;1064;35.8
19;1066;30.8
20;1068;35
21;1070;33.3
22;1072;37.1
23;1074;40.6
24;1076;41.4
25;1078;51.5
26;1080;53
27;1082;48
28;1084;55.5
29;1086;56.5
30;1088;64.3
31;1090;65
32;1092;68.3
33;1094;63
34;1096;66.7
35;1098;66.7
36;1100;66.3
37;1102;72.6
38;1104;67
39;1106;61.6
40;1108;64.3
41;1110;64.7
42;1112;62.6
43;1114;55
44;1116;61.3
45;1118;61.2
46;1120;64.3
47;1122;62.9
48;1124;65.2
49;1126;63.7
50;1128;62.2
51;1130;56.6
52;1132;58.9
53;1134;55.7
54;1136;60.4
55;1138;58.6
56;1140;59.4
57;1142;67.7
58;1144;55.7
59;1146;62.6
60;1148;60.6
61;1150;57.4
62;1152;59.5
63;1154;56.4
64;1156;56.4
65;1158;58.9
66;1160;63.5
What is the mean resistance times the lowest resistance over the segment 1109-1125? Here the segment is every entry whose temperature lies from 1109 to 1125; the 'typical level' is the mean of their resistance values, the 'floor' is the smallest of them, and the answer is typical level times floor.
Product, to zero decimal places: 3418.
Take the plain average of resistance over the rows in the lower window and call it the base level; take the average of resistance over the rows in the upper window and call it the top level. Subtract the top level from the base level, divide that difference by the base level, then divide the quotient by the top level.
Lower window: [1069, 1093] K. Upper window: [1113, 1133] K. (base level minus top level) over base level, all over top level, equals -0.0032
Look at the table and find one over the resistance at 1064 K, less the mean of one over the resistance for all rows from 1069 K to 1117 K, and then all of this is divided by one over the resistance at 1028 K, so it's 0.56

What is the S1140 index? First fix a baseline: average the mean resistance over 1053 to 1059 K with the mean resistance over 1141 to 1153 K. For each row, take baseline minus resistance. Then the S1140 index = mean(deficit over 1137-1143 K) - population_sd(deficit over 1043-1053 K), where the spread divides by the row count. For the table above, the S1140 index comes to -15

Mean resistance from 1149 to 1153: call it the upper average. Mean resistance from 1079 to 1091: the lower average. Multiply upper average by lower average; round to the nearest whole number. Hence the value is 3335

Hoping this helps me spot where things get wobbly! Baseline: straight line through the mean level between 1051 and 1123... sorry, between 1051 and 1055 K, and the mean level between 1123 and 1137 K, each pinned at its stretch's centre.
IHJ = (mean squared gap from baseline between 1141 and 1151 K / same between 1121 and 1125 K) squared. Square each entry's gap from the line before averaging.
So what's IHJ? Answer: 1.2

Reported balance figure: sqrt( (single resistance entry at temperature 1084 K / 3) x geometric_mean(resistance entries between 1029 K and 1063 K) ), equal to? 29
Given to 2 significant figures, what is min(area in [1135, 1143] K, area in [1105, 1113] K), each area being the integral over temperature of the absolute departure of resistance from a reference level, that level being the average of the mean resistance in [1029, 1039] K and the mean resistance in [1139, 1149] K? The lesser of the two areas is 31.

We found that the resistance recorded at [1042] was 49.4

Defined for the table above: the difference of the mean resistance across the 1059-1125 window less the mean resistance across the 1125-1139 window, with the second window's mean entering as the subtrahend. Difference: -4.5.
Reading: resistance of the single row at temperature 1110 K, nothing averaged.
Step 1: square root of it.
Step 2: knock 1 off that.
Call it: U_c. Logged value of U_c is 7.0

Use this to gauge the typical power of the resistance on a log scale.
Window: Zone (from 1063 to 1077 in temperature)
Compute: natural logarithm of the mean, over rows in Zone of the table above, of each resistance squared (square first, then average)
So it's 7.19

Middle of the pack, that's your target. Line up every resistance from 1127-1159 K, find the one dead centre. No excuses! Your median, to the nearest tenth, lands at 58.9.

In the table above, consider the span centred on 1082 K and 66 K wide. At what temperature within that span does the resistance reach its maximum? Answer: 1102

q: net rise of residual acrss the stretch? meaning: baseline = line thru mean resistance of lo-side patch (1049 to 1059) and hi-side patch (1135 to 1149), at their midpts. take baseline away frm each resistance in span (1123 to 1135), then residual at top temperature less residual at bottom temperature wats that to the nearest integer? -12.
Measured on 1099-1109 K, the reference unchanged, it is -4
